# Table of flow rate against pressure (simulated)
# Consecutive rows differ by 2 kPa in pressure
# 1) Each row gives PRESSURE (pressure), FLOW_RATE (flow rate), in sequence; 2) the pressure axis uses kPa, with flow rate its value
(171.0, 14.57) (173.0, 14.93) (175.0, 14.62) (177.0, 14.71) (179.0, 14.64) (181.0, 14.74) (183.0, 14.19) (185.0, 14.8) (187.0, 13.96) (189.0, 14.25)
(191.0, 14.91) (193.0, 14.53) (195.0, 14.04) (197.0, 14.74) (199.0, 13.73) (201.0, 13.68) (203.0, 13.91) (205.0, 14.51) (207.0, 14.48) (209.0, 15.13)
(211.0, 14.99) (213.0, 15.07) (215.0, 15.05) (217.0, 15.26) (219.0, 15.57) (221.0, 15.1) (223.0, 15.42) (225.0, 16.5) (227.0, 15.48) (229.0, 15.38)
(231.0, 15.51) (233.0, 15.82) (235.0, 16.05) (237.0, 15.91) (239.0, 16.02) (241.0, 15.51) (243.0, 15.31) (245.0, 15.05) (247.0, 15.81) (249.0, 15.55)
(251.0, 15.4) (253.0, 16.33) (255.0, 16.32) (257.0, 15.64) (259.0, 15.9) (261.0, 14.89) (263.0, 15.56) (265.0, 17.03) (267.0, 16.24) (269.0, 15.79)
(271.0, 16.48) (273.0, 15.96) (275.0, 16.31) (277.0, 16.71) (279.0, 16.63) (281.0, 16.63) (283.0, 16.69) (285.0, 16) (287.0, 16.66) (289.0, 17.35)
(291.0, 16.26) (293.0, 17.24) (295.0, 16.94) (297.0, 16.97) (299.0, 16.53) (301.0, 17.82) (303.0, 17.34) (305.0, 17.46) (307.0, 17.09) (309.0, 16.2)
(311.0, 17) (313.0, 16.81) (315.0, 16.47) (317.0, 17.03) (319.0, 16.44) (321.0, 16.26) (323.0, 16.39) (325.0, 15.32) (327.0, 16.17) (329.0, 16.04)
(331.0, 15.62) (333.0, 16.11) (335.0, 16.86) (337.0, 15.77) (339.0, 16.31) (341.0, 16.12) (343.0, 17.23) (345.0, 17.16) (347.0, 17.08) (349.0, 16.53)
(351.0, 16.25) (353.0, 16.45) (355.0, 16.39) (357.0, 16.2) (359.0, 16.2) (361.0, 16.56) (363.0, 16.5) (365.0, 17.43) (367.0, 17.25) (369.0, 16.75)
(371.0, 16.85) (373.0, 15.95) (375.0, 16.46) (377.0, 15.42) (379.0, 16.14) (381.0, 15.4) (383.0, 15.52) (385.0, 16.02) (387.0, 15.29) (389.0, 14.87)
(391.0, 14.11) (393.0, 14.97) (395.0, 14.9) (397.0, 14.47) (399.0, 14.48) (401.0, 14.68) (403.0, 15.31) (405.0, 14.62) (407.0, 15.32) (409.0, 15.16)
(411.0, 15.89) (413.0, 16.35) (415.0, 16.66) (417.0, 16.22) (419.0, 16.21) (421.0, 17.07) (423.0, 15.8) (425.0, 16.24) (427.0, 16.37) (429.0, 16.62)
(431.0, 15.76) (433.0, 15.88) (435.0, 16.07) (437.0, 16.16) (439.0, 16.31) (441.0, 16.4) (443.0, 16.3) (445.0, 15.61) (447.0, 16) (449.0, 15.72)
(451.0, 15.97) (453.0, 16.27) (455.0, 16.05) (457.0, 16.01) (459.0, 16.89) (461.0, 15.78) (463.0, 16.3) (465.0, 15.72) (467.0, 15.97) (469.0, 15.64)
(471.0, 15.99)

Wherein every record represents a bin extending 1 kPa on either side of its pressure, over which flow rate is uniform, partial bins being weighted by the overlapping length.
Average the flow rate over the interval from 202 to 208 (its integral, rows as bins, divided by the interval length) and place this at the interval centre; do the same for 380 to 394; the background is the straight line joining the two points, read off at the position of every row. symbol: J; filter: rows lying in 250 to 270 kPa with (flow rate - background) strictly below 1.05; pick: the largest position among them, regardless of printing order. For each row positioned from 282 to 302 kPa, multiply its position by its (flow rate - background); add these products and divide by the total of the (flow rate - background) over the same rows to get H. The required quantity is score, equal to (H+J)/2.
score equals 277.8 kPa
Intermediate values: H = 292.6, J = 263.0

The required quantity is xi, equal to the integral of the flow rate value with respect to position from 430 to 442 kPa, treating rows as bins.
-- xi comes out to 193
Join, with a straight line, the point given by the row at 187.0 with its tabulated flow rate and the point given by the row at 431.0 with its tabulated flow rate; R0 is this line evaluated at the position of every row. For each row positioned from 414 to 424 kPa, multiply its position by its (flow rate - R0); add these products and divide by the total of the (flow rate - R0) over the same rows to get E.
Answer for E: 418.4 kPa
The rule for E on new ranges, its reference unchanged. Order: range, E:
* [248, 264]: 255.4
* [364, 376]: 369.0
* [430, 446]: 438.5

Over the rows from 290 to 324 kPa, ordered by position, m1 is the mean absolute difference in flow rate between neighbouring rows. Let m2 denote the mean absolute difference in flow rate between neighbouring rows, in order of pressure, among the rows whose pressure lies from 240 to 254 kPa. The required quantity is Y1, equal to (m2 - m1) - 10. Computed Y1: -10.1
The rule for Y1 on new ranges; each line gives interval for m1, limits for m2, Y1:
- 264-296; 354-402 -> -10.1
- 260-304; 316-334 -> -10.1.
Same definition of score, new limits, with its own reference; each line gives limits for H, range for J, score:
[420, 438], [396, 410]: 418.4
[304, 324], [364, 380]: 346.1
